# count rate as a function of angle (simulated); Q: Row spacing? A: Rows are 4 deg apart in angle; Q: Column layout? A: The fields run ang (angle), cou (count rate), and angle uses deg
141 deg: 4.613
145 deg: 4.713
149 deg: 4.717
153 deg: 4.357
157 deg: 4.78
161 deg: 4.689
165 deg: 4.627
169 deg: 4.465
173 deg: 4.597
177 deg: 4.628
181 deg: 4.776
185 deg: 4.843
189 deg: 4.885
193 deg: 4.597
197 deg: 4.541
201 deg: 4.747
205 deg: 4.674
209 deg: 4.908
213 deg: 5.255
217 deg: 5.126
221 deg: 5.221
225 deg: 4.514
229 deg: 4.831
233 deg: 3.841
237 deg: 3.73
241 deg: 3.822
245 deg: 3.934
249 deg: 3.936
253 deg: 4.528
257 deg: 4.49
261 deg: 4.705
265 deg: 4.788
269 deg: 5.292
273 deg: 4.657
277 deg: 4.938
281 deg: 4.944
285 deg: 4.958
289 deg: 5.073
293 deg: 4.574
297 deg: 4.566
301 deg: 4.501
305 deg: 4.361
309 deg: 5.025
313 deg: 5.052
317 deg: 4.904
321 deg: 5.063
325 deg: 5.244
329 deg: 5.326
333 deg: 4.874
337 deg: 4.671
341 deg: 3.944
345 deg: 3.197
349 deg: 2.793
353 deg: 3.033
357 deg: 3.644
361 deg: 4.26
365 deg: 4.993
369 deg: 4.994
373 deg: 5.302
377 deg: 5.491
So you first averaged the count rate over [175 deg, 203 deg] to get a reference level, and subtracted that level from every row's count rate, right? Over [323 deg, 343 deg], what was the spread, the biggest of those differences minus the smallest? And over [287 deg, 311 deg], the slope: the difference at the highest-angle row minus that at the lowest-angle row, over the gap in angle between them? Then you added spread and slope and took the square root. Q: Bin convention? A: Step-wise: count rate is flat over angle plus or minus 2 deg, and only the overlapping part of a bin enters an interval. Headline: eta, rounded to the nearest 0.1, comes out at 1.2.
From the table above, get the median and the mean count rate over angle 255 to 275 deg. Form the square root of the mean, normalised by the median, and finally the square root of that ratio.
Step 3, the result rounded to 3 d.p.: 0.682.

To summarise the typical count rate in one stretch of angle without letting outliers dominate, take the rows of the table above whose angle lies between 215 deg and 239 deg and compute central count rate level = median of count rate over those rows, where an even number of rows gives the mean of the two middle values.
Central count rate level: 4.67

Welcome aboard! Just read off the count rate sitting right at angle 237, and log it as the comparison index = 3.73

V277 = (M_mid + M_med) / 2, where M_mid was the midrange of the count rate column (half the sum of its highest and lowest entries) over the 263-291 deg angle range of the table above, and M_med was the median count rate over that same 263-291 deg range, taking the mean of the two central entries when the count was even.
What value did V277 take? 5.0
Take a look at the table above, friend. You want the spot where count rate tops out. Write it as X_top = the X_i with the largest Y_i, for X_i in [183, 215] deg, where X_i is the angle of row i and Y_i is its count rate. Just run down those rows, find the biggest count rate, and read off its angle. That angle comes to 213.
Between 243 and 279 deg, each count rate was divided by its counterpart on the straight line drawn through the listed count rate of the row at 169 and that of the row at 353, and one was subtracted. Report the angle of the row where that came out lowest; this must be 245 deg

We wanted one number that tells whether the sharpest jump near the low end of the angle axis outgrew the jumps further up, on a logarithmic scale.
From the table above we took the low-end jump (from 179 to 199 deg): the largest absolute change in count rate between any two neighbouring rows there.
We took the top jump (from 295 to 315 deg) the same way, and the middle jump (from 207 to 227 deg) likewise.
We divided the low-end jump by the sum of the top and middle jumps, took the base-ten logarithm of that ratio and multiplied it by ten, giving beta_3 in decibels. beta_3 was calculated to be -7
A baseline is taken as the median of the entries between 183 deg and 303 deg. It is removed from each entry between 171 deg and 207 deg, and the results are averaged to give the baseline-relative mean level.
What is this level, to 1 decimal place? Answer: 0.0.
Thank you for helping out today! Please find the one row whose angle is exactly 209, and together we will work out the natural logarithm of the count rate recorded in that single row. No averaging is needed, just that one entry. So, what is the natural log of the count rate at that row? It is 1.59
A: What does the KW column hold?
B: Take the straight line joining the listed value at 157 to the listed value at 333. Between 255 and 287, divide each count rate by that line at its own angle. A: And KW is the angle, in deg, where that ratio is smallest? 257 deg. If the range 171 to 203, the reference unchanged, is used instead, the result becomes 197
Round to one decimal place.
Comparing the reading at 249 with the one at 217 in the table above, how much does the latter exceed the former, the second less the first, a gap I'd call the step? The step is 1.2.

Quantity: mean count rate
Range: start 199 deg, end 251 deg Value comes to 4.5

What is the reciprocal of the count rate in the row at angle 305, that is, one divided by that 0.229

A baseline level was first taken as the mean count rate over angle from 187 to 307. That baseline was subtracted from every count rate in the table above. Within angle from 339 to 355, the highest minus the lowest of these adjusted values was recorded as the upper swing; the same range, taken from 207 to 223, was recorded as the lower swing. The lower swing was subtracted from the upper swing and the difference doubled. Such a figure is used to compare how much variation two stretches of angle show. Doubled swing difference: 1.6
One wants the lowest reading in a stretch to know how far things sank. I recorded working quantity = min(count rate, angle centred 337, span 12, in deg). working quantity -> 3.944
